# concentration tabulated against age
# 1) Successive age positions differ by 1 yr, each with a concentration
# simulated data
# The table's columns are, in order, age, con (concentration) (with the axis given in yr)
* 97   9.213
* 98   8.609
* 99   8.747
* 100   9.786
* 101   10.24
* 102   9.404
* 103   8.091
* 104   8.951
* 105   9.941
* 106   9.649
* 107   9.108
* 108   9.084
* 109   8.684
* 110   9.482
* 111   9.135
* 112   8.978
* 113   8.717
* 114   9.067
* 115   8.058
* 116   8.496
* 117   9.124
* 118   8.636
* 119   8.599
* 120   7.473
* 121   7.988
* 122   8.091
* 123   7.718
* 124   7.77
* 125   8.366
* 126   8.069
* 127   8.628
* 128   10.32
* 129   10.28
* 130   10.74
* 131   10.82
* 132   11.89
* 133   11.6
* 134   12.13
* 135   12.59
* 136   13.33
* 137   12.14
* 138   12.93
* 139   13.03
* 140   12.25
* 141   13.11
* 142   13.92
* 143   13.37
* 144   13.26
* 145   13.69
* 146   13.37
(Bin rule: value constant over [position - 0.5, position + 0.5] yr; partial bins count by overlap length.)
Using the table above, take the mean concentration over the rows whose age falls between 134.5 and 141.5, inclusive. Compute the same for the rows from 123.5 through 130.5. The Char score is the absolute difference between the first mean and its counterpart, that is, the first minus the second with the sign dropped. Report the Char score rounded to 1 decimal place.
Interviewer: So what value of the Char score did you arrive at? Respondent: 3.6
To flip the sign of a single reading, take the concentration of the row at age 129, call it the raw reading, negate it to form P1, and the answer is -10.3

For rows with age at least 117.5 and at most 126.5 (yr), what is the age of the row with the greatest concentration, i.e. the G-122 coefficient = 118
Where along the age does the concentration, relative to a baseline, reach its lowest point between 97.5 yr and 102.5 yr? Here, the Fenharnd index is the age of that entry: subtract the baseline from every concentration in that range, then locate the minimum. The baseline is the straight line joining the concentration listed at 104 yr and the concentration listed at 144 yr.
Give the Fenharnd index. 98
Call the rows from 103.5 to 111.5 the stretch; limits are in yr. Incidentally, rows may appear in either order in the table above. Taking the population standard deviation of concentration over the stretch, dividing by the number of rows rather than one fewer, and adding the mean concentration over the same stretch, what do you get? 9.6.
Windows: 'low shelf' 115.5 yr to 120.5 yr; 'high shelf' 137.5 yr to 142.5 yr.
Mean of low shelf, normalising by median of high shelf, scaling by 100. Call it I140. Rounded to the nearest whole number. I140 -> 65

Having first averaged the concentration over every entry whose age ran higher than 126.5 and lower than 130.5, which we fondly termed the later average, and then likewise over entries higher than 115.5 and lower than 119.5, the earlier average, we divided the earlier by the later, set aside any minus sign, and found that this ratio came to 0.87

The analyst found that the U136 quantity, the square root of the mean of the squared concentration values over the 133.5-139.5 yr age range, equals 12.7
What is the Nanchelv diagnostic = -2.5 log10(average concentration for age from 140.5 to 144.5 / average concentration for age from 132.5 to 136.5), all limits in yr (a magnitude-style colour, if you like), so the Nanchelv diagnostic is -0.1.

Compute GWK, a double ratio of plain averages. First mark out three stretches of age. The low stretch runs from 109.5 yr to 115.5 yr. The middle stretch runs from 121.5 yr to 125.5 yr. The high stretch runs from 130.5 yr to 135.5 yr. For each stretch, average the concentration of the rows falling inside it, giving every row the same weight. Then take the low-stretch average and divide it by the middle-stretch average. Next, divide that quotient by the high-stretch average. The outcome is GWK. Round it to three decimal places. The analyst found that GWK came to 0.094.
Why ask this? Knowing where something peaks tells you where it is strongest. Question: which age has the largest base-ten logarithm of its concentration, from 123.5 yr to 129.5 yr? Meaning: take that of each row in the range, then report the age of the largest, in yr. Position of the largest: 128 yr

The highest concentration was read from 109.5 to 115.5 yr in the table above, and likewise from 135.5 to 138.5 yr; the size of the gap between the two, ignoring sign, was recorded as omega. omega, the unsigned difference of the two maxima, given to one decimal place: 3.8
